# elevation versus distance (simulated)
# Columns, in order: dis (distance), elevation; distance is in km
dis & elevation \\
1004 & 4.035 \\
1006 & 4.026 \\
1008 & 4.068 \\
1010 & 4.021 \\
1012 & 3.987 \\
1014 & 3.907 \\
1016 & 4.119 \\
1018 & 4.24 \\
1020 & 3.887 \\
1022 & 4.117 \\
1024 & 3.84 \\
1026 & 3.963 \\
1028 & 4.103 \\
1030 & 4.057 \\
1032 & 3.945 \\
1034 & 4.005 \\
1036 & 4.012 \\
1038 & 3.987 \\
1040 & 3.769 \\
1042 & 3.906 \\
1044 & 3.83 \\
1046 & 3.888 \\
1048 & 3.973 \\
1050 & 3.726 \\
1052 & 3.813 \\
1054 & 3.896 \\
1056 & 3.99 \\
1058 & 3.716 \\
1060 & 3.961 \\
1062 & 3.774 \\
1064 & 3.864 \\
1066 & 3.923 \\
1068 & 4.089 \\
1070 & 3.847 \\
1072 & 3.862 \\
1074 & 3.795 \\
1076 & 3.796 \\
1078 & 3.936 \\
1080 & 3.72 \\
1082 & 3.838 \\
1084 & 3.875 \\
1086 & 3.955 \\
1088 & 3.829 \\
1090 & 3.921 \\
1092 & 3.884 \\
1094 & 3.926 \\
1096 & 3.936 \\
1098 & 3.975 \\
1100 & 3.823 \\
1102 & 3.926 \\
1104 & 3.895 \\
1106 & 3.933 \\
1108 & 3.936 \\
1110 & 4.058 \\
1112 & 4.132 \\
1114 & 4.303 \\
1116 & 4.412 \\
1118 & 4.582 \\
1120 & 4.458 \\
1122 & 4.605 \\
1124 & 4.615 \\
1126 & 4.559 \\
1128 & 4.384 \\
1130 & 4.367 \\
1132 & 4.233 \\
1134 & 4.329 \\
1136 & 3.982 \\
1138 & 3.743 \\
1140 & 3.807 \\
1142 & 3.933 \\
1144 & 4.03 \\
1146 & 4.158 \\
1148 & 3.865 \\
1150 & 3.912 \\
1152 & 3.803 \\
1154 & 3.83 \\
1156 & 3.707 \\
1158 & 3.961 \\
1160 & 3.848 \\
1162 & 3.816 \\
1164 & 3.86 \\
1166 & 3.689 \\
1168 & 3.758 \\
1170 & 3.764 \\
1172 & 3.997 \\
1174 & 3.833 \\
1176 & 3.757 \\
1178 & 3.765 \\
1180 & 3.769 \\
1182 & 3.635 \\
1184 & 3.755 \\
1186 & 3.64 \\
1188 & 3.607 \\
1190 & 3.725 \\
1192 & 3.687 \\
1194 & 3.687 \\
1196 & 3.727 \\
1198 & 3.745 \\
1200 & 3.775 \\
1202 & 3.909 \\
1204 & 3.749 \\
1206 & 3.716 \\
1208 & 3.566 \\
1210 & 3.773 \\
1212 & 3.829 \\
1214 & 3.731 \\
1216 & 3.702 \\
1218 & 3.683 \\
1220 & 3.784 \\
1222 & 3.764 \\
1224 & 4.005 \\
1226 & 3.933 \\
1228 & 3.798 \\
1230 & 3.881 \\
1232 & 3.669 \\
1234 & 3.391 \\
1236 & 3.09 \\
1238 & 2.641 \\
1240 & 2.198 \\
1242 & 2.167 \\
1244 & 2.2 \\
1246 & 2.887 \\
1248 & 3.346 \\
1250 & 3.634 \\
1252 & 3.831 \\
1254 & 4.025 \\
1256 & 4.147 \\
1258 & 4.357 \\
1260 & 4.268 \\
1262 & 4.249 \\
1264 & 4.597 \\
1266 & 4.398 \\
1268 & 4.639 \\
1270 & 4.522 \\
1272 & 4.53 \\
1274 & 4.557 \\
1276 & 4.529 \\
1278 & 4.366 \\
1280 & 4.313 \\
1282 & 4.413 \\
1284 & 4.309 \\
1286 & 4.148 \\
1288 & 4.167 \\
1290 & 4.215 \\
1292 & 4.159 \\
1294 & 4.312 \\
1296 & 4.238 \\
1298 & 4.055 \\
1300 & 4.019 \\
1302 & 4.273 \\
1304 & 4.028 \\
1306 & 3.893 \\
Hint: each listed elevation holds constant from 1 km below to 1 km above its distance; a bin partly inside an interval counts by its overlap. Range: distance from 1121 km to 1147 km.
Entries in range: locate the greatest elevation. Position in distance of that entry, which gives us 1124 km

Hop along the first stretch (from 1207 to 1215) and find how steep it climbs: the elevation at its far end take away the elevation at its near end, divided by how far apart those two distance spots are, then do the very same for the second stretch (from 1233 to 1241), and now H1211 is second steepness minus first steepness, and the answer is -0.23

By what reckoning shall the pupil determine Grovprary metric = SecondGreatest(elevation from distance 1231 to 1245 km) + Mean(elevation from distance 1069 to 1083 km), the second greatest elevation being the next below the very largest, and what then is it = 7.2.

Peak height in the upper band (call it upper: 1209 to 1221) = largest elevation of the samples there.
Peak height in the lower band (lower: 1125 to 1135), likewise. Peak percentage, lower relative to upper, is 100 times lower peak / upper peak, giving 119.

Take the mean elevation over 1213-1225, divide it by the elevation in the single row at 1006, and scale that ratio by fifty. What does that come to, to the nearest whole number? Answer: 47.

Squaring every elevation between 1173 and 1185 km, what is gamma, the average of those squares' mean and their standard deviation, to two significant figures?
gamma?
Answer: 7.3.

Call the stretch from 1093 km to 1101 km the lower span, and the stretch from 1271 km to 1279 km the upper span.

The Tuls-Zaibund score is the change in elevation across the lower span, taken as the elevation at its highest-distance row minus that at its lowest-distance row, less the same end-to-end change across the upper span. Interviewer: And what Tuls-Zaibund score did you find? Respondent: 0.1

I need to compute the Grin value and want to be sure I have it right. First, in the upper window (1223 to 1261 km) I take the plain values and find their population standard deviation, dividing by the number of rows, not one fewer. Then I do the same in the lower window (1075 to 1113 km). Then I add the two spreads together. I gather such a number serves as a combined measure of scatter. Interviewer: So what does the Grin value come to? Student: 0.8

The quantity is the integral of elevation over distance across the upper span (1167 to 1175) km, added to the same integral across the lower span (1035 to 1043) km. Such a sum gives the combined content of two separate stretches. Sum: 62.1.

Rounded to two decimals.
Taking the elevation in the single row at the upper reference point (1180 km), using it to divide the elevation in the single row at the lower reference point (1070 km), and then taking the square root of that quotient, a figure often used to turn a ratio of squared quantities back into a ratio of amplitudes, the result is 1.01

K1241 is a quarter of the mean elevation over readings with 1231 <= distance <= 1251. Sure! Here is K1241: 0.731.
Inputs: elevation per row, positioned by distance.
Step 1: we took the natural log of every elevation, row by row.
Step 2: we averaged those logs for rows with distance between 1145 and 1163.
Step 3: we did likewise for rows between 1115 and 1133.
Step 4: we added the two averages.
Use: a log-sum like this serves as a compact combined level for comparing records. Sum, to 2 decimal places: 2.85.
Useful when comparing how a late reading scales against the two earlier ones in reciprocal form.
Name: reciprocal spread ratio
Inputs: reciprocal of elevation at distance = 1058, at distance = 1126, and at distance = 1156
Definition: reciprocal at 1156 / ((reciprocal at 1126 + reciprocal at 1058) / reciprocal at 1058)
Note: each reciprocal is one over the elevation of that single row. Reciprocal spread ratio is 0.149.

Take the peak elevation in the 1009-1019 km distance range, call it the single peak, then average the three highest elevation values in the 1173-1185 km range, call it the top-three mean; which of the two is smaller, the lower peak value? 3.79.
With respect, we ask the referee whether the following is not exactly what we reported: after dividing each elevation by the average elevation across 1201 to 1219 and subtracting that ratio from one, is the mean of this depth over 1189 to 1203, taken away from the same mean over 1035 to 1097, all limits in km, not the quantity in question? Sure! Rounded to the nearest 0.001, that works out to -0.034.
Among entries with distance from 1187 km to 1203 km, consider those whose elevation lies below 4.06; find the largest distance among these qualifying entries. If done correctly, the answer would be 1202 km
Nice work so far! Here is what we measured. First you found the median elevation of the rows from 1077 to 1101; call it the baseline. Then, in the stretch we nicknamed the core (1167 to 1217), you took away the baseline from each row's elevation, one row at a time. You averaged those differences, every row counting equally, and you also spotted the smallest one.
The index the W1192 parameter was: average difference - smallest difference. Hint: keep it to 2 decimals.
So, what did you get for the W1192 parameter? 0.18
